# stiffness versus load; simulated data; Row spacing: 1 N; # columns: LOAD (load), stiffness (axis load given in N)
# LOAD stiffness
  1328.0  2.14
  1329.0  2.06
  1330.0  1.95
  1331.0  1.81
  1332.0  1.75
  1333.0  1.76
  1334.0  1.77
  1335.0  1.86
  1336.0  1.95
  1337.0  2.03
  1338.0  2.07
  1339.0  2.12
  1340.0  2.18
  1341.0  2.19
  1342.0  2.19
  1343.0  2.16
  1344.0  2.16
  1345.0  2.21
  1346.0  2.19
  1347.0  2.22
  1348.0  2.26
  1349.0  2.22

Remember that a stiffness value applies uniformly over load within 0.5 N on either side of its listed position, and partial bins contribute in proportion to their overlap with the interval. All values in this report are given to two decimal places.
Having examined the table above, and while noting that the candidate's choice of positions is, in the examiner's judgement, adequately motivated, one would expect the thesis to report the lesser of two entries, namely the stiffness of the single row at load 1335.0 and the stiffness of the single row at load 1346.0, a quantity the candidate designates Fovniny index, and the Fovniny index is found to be 1.86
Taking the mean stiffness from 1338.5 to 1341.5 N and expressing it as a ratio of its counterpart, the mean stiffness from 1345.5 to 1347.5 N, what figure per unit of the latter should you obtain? 0.98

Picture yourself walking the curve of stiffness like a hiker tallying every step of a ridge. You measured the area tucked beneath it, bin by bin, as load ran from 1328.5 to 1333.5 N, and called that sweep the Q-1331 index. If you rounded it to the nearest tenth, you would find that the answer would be 9.3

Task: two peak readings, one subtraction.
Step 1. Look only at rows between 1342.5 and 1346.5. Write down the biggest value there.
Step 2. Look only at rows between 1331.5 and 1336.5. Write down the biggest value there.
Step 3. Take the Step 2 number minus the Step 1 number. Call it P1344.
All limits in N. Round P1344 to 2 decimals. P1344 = -0.26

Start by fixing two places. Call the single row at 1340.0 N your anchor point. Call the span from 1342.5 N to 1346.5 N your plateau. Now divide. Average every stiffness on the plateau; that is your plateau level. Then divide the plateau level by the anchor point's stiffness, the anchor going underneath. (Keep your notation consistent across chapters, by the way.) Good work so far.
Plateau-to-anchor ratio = 1.00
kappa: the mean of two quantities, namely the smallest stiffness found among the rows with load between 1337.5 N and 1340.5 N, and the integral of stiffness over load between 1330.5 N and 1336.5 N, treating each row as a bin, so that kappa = 6.5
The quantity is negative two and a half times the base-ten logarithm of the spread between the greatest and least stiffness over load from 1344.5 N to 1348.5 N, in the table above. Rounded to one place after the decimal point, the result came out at 2.9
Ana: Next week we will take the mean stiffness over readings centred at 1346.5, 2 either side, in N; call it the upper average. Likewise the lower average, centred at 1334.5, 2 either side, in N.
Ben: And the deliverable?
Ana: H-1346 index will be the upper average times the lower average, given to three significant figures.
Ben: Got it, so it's 4.07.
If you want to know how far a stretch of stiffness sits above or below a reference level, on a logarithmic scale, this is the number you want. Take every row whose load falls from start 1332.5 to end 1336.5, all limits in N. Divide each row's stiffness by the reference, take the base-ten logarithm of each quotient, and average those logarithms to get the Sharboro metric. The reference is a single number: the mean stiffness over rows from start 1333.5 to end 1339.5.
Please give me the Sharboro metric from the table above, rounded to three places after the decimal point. -0.030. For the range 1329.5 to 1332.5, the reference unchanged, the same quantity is -0.030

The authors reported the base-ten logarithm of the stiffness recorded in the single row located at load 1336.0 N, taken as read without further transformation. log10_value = 0.290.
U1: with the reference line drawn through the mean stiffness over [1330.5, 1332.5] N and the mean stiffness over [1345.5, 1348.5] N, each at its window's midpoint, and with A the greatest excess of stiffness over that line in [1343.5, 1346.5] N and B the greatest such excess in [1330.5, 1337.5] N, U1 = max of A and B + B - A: 0.14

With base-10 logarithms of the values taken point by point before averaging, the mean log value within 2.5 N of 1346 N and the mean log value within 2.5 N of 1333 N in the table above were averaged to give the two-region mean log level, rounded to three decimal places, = 0.298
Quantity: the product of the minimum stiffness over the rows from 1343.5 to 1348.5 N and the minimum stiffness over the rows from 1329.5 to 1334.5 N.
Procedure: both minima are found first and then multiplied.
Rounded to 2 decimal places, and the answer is 3.78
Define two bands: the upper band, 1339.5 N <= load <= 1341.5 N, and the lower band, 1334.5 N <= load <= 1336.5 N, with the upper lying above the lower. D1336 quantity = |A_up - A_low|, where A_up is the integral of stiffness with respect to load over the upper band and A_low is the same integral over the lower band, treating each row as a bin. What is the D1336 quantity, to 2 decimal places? 0.56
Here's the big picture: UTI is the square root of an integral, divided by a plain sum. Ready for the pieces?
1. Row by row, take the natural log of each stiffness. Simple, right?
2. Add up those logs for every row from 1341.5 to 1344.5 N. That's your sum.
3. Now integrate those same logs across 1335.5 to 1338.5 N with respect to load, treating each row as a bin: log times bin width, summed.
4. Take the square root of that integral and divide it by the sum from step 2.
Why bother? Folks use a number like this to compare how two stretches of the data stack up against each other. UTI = 0.62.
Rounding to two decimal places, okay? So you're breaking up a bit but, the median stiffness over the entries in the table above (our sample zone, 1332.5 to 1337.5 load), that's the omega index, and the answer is 1.86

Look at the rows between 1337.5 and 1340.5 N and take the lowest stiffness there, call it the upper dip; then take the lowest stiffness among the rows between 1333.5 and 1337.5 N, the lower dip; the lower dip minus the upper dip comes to -0.30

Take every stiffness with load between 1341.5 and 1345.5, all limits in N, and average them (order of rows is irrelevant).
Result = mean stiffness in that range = 2.18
